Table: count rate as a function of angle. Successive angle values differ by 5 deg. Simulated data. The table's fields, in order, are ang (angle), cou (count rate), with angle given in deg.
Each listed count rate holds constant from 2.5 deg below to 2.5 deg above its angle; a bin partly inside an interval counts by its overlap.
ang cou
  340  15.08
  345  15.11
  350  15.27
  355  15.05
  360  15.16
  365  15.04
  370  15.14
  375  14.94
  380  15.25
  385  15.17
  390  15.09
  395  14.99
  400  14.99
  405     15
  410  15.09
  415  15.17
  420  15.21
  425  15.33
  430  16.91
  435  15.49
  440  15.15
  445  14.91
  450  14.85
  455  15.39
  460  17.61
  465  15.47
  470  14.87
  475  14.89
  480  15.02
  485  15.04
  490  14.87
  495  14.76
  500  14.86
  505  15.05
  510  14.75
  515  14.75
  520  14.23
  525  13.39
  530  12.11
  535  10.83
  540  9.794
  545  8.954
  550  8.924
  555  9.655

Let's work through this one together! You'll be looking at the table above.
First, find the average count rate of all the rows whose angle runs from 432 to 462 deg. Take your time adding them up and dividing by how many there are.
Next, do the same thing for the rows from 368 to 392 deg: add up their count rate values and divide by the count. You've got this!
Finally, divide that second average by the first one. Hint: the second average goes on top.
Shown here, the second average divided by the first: 0.97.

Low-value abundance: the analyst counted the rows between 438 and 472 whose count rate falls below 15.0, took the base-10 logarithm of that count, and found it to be 0.48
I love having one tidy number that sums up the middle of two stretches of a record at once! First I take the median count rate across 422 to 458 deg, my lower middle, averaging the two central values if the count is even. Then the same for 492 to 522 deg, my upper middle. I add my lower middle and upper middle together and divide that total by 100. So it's 0.301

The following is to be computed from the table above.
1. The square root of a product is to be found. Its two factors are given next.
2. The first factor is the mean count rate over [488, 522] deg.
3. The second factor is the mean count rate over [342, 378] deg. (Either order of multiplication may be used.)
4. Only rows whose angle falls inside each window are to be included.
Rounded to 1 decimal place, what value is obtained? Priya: 14.9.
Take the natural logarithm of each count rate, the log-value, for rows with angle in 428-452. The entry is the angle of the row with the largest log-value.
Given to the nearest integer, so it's 430 deg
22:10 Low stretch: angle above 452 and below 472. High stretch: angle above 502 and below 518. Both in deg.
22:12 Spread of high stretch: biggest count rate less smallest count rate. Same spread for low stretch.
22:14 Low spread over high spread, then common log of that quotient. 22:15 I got 1.0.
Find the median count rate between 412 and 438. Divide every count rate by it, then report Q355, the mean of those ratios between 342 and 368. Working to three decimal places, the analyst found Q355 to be 0.987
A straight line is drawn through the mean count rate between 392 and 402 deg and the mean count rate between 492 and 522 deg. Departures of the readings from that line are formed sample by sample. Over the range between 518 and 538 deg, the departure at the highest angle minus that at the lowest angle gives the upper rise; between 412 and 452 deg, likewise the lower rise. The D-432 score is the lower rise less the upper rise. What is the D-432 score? 3.1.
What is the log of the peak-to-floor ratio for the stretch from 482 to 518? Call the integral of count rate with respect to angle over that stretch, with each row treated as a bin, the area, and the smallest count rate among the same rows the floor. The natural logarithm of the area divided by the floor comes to 3.6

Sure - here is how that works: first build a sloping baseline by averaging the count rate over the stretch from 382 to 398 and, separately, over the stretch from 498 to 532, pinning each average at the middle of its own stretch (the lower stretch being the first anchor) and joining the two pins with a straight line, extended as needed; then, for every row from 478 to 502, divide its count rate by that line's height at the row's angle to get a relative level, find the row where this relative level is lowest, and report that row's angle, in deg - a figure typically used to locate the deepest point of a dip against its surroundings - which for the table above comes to 495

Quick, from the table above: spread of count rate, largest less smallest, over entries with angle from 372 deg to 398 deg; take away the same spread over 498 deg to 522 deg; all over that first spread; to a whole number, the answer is -2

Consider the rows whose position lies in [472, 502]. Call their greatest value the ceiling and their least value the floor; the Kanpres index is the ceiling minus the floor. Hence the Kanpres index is 0.3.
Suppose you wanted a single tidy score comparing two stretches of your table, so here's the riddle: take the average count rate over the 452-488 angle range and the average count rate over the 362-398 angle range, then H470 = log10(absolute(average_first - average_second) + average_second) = 1.19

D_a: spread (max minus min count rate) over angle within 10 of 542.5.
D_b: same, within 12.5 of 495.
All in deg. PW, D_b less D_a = -1.6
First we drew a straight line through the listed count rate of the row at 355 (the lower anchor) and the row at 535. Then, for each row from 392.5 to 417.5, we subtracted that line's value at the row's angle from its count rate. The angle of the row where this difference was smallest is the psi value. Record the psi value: 395 deg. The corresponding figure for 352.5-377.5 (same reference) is 355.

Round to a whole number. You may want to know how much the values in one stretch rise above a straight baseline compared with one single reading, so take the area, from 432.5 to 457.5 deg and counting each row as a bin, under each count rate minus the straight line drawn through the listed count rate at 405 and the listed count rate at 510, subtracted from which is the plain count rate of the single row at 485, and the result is -9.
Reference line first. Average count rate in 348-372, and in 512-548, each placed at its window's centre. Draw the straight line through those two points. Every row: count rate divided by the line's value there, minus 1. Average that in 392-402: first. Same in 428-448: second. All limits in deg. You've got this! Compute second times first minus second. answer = -0.13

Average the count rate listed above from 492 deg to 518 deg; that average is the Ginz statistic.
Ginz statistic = 14.8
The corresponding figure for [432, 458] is 15.2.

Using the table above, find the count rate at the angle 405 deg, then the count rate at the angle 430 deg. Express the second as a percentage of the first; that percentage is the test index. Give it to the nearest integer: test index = 113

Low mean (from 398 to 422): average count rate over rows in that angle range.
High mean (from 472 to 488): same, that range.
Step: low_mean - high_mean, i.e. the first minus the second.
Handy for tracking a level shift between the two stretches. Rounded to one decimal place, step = 0.1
